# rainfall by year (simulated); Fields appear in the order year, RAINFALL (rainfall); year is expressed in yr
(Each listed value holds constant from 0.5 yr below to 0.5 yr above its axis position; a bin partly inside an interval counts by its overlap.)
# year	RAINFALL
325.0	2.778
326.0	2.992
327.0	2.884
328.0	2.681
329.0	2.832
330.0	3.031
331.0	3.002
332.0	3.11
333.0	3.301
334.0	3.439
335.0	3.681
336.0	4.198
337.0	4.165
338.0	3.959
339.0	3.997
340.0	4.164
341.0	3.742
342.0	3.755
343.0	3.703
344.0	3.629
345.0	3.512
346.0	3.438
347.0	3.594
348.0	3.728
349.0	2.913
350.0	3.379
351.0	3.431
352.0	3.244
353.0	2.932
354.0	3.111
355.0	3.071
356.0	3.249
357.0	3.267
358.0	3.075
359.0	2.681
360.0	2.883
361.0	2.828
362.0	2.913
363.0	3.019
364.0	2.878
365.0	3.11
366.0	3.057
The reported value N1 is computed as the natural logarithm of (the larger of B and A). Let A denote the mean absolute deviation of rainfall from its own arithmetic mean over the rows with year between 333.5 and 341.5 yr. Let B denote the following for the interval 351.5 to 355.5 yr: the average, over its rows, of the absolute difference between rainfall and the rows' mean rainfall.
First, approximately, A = 0.22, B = 0.088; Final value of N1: -1.5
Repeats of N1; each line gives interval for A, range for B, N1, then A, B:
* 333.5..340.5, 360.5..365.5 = -1.5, 0.22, 0.092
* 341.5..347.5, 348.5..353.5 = -1.6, 0.09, 0.206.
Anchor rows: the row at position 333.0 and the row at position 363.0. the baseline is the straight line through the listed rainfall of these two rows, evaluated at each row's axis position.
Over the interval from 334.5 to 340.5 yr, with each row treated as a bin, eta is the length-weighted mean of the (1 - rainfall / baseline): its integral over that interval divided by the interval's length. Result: -0.24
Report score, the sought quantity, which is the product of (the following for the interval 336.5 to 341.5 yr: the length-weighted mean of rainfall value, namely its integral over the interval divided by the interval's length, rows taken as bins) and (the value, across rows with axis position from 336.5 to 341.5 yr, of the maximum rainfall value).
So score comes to 16.7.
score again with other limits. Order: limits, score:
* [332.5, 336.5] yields 15.3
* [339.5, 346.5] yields 15.4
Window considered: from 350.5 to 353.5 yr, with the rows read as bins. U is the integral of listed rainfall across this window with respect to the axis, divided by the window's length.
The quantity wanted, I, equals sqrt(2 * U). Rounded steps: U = 3.20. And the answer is 2.53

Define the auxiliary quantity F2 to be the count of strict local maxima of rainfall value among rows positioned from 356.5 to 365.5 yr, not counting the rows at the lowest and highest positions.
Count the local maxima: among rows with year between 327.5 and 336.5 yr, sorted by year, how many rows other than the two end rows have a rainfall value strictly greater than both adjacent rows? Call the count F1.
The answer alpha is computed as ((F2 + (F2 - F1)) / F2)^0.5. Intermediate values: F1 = 1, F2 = 2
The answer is 1.2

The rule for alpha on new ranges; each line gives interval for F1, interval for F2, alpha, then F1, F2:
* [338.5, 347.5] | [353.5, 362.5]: 1.0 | 2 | 2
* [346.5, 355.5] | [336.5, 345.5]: 0.7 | 3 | 2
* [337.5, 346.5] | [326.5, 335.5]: 0.0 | 2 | 1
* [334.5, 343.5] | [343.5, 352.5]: 0.7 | 3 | 2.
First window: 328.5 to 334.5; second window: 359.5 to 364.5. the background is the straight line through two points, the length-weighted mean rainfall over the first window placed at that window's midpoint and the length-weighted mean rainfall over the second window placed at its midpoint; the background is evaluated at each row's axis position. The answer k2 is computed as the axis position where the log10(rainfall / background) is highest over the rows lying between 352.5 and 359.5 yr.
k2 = 357.0 yr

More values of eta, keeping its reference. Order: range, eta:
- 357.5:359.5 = 0.06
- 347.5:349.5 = -0.05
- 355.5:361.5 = 0.02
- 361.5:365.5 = 0.01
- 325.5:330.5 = 0.14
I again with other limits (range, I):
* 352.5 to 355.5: 2.46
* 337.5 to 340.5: 2.84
